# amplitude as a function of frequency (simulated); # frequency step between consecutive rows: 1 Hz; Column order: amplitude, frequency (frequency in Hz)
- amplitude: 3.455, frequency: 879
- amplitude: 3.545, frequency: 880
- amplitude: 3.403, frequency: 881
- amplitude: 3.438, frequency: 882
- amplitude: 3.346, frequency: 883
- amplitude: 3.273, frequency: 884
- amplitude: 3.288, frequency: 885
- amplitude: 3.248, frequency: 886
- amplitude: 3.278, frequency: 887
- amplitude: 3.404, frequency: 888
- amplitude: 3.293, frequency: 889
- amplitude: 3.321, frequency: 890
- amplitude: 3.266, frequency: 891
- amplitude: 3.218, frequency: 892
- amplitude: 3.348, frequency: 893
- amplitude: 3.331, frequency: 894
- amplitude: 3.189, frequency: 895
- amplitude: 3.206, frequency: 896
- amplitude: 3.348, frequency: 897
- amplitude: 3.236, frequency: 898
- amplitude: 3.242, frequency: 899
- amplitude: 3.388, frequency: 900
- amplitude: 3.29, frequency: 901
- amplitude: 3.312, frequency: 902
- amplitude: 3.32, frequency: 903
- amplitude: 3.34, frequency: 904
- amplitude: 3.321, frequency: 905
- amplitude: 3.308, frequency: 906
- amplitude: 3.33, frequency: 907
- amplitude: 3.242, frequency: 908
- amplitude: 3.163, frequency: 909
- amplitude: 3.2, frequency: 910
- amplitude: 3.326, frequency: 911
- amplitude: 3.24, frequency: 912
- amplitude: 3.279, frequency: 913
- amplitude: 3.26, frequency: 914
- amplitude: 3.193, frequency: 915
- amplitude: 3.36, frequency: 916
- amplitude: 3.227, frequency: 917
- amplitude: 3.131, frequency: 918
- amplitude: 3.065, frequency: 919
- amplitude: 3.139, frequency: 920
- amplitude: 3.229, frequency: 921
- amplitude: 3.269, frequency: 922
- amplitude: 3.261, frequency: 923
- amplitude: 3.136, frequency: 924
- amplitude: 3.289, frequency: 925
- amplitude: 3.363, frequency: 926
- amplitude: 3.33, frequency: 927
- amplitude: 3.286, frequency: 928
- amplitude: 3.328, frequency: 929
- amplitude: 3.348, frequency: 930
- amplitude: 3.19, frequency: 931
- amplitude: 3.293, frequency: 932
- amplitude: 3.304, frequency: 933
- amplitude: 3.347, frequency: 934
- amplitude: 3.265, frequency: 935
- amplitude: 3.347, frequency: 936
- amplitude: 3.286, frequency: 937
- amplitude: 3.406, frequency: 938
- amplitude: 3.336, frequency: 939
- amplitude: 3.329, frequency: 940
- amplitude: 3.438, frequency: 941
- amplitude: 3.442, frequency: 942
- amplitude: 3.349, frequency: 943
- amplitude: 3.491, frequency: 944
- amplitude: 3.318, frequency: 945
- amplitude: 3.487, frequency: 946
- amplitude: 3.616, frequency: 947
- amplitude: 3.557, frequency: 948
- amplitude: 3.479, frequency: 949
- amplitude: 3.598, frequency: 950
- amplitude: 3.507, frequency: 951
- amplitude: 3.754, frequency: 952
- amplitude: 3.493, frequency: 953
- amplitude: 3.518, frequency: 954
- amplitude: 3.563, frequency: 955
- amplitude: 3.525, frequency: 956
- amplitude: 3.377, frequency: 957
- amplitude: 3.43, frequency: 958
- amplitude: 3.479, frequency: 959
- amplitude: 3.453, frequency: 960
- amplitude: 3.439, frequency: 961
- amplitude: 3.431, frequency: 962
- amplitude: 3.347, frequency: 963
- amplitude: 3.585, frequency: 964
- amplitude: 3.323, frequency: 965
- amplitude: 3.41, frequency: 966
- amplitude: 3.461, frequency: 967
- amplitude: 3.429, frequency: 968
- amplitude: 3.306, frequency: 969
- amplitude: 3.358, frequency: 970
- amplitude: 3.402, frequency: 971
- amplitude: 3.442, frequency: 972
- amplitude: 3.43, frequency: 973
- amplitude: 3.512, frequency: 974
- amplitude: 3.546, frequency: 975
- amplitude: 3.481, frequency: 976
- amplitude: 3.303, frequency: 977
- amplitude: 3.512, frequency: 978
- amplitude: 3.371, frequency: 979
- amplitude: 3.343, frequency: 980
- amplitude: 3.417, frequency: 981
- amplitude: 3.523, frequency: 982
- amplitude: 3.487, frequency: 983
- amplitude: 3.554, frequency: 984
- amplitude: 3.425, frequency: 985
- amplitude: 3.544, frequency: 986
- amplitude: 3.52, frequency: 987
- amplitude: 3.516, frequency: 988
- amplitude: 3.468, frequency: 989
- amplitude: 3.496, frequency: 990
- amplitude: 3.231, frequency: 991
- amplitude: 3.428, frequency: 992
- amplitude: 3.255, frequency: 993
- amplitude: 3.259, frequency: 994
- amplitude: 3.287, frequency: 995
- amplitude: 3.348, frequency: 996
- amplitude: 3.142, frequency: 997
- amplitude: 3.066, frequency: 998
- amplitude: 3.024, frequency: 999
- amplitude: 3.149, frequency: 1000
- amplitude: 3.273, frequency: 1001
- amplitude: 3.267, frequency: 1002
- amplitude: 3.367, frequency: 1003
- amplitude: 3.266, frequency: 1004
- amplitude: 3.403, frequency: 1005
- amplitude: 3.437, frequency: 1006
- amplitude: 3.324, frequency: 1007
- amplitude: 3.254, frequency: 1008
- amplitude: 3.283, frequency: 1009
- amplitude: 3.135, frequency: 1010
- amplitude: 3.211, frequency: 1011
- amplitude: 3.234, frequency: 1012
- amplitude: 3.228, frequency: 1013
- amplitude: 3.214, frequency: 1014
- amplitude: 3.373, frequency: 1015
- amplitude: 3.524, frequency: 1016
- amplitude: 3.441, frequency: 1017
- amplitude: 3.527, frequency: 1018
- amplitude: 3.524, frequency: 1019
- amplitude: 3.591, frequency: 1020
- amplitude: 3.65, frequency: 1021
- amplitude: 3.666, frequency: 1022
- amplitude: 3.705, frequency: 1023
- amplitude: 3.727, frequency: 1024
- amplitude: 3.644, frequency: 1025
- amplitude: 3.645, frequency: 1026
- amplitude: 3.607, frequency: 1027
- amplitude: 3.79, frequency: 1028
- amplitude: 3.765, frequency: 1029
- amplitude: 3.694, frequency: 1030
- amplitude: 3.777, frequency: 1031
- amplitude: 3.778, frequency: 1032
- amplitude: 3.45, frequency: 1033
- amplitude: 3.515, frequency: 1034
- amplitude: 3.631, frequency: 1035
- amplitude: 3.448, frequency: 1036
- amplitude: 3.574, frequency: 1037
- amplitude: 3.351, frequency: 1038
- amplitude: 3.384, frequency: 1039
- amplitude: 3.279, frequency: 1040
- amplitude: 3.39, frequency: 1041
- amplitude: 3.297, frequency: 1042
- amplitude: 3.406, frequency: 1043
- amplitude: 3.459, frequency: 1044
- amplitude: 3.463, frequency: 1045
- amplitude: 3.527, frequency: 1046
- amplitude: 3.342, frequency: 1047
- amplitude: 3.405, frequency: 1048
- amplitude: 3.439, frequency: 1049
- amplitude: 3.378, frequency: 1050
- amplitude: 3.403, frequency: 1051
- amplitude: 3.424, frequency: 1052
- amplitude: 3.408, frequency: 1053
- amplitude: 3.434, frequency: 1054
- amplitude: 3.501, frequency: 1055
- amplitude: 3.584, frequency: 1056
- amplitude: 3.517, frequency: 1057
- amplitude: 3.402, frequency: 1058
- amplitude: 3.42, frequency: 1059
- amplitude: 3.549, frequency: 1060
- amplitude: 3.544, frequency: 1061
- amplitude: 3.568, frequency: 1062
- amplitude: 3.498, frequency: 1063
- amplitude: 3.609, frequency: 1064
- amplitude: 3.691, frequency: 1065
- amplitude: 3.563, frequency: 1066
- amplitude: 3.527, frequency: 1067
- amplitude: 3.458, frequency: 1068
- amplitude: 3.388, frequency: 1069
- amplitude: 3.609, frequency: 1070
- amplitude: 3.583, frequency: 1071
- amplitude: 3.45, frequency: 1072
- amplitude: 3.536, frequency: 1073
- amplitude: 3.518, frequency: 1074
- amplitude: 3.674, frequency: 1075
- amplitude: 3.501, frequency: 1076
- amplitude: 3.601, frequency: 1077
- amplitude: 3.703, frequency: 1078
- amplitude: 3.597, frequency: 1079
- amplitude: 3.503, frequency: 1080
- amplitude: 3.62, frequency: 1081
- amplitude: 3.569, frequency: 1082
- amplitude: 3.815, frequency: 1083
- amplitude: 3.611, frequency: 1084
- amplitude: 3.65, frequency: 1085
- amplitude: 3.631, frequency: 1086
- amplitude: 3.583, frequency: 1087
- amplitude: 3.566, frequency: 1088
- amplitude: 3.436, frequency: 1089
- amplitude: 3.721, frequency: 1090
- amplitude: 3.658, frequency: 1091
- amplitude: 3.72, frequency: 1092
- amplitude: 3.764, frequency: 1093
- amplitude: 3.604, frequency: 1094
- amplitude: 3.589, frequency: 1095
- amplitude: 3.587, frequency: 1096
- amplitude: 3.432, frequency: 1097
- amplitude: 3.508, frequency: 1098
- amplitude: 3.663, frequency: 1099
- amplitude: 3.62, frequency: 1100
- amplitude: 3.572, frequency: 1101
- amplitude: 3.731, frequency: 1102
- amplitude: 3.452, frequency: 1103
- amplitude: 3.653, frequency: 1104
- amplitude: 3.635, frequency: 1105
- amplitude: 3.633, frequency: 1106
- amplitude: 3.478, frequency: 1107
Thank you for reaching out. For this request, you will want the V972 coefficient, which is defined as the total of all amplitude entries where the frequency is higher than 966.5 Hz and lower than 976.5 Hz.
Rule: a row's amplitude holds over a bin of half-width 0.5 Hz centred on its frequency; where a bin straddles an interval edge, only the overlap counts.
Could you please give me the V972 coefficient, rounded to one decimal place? 34.4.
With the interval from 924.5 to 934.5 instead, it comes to 33.1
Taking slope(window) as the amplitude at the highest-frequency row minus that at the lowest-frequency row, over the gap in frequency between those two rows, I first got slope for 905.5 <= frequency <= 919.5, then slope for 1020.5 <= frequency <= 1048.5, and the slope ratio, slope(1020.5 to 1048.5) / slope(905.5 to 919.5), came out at 0.5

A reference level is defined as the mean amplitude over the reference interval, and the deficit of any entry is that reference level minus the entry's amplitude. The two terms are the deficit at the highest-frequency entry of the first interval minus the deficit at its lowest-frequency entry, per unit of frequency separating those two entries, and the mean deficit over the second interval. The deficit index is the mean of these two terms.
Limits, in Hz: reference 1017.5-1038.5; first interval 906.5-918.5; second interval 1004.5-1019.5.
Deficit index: 0.15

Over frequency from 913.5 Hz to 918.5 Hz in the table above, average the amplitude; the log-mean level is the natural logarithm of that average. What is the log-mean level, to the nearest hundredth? 1.17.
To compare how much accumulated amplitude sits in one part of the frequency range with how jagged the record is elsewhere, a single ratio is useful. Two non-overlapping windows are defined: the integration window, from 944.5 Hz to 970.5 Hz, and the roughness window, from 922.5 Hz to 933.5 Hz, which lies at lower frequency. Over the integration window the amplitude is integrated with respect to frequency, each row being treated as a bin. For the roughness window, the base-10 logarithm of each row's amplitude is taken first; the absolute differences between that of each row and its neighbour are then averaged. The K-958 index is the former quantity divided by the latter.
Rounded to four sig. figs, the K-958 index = 8869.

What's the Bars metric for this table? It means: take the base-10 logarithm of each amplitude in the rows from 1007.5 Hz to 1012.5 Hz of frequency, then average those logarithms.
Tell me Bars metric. 0.508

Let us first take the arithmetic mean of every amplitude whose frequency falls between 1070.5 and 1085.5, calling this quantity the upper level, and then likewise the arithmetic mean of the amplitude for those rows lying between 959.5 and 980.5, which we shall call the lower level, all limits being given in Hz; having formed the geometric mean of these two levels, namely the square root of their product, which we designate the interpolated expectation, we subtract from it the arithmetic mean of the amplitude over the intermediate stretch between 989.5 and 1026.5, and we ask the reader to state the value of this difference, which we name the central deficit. 0.14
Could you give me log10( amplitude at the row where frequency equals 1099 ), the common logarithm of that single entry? 0.564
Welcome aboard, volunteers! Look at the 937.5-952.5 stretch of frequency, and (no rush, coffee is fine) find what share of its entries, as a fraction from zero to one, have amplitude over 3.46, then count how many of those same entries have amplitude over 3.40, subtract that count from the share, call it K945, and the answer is -10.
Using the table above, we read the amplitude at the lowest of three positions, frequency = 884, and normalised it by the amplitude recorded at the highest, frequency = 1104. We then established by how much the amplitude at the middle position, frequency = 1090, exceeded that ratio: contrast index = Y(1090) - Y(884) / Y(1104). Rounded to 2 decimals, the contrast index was 2.83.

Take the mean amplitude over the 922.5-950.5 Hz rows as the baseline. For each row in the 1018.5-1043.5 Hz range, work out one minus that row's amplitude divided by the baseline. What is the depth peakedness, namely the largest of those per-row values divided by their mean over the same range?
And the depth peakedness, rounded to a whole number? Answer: 0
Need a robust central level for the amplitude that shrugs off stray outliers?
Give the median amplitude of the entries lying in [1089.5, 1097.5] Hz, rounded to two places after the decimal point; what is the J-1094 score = 3.63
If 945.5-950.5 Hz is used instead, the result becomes 3.56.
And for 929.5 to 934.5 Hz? 3.30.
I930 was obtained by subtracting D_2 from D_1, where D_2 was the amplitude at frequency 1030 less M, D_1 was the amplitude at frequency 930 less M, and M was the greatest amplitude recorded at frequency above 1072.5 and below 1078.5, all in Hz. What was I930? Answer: -0.35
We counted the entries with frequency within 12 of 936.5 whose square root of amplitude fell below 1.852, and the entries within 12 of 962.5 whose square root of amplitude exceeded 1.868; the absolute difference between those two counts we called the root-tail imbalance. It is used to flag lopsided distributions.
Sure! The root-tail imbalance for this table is 10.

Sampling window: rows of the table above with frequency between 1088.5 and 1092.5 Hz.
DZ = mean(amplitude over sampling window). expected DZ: 3.63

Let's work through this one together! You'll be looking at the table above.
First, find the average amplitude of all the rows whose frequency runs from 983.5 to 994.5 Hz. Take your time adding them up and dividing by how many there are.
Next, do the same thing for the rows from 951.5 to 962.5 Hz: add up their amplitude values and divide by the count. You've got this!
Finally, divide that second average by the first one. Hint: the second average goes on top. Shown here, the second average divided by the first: 1.020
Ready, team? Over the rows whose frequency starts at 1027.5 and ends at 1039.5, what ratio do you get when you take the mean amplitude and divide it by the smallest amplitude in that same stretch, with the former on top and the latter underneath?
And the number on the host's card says 1.07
